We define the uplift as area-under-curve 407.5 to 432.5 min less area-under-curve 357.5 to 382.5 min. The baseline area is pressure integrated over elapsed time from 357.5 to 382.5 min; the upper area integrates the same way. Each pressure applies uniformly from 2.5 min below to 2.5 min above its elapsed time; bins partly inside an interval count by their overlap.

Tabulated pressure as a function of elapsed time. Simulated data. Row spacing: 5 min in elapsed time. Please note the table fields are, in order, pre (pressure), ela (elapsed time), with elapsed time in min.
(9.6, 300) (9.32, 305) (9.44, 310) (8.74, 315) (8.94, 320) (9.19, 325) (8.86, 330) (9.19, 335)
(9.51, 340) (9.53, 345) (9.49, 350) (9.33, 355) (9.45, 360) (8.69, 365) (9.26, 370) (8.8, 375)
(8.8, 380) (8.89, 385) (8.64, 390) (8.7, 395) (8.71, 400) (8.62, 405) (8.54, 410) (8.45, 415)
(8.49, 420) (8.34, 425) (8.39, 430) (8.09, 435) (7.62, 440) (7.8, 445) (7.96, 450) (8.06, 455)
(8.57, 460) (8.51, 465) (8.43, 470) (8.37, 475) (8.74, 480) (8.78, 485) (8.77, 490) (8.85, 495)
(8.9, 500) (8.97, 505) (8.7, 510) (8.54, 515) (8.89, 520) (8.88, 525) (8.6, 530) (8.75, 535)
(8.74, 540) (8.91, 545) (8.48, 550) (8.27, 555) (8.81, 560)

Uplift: -14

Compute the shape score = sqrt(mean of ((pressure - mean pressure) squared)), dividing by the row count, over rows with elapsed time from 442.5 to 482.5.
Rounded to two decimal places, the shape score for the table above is 0.31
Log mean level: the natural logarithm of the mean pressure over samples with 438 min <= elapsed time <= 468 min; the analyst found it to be 2.09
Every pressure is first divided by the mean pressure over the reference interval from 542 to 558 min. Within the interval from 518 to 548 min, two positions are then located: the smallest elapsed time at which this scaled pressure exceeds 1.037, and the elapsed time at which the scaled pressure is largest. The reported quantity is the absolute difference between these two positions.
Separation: 25 min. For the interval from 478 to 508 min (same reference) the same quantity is 5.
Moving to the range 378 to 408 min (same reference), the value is 0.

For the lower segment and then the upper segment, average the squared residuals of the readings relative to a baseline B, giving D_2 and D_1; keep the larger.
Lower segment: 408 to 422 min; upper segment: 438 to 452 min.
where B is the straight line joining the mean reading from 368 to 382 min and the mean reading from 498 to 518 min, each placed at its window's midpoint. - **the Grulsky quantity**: 1.2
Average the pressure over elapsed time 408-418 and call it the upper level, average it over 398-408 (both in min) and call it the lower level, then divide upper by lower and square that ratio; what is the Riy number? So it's 0.96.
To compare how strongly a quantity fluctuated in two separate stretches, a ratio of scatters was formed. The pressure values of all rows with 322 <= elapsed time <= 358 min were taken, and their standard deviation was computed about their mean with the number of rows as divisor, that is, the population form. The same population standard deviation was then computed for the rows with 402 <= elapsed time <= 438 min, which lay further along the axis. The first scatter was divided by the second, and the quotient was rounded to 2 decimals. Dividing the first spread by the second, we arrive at 1.41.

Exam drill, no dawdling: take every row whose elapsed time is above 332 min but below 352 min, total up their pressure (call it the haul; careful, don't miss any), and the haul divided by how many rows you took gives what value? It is 9.4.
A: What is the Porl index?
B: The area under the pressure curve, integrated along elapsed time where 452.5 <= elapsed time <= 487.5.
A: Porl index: 297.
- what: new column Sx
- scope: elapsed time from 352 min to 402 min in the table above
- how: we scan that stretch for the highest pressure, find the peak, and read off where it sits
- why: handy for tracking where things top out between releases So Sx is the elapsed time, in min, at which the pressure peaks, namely 360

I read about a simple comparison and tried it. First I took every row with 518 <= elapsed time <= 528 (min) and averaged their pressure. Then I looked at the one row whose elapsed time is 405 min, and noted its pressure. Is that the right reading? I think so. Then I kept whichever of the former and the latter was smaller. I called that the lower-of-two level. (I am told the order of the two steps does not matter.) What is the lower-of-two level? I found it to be 8.6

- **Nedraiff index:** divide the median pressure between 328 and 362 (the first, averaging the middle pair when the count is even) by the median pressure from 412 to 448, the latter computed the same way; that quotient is 1.13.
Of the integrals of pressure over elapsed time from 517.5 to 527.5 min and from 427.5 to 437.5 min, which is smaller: 82.4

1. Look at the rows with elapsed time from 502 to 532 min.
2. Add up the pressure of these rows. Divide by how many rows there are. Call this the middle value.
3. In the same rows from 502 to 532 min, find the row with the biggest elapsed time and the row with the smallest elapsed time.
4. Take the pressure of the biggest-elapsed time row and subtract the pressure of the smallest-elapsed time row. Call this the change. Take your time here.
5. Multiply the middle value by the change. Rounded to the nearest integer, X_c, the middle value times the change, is -3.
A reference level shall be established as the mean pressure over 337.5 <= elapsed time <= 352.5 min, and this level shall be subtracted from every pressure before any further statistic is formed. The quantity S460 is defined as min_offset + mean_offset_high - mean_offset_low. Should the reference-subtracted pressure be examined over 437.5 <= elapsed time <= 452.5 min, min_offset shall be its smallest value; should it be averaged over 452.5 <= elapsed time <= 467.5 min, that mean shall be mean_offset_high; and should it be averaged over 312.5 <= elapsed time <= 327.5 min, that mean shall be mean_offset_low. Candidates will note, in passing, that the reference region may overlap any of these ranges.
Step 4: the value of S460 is -2.5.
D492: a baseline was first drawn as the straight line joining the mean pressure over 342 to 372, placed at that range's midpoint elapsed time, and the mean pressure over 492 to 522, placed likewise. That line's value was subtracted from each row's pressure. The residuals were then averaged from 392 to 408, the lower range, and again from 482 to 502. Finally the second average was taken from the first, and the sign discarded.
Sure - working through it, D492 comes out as 0.45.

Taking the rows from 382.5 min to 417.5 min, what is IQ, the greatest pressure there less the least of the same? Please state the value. 0.44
